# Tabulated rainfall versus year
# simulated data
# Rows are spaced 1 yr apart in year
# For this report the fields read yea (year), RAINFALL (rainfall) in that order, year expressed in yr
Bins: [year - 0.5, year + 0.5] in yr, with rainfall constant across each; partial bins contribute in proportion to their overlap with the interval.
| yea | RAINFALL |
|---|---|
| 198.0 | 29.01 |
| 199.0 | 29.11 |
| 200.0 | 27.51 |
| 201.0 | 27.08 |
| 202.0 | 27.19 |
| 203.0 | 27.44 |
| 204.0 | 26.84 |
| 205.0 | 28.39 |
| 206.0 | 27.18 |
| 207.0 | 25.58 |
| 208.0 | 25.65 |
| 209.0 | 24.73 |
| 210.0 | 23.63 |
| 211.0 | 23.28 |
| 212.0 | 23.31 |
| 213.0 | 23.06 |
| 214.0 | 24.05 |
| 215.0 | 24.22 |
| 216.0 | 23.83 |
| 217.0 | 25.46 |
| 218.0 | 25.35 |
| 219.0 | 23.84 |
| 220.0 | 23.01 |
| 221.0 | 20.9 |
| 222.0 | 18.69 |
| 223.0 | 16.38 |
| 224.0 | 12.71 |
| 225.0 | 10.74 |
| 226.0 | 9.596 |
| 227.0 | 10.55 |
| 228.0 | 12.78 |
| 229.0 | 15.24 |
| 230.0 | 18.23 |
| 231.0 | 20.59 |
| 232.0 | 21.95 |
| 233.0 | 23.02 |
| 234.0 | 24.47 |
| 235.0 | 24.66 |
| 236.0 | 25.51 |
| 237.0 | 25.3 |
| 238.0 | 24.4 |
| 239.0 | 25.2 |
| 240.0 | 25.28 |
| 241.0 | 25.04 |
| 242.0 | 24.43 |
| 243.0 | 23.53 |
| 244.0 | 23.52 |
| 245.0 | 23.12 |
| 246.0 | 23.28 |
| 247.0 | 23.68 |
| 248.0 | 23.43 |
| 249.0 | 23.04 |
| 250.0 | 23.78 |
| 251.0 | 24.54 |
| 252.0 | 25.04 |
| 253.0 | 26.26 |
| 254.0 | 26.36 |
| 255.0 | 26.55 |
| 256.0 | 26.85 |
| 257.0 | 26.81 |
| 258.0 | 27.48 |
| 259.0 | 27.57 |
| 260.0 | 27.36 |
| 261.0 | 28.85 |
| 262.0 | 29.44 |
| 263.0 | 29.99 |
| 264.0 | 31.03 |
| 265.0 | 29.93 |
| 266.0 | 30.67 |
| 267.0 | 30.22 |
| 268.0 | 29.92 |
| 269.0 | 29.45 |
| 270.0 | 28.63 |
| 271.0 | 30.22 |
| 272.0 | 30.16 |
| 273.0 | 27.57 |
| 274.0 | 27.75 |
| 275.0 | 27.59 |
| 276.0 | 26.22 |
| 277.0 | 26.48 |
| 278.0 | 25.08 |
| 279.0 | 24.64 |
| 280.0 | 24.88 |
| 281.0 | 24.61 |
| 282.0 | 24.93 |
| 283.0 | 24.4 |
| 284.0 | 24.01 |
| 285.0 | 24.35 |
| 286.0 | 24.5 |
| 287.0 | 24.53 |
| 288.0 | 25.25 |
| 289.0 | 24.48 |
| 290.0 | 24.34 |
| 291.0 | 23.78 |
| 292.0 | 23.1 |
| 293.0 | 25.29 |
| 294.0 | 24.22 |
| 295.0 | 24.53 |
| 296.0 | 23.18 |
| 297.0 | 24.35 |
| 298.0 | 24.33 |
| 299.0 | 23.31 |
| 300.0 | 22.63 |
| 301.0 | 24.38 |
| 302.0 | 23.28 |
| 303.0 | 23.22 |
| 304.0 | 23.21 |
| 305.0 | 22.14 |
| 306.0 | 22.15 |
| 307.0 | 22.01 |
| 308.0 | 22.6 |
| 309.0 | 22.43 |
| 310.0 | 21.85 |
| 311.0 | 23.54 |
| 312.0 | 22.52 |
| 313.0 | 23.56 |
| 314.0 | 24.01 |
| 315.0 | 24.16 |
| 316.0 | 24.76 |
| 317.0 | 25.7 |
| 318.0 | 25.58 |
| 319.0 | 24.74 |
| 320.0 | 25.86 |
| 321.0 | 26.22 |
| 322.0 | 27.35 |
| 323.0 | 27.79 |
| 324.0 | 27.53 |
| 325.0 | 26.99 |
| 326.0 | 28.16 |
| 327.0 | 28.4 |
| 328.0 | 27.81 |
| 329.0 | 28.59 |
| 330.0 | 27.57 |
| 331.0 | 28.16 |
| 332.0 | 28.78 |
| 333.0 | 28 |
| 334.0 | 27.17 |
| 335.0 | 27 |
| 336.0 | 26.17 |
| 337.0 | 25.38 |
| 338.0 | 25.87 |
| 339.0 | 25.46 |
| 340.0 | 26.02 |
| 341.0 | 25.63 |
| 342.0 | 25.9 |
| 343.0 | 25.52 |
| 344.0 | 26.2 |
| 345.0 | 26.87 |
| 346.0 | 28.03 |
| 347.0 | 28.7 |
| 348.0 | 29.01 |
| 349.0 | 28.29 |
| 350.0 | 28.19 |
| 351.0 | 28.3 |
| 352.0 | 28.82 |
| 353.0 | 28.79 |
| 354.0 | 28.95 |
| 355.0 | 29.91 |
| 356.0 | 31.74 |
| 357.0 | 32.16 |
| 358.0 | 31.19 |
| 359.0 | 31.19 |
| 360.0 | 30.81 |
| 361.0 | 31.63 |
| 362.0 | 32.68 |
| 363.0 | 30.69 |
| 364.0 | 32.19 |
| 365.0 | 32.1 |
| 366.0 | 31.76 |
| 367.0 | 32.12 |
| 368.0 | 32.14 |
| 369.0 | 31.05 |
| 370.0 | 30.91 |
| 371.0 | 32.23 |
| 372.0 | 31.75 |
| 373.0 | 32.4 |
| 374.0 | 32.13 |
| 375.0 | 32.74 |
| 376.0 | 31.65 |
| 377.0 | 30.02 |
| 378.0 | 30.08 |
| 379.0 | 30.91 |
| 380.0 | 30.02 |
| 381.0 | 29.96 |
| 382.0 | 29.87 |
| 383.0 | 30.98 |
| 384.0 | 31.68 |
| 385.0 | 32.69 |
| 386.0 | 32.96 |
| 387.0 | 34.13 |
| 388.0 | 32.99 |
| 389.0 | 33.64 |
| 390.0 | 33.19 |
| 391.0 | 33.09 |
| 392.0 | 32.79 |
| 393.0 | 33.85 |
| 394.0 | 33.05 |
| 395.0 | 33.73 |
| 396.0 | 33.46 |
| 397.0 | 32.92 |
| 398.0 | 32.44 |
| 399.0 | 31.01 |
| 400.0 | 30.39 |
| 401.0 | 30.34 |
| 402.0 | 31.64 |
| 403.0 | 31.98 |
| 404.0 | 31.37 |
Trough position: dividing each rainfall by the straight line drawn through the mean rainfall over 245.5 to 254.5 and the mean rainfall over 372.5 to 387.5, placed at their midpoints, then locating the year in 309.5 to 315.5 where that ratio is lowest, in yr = 310.0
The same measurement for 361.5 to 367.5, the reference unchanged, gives 363.0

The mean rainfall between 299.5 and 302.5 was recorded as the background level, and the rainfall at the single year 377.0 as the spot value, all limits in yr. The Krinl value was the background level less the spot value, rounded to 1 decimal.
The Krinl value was -6.6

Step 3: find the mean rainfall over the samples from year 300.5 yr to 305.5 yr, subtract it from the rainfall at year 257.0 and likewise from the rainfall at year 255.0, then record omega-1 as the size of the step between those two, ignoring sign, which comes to 0.3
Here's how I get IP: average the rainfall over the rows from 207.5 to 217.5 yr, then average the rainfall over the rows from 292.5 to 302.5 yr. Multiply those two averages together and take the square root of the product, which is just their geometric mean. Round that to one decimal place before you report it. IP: 24.0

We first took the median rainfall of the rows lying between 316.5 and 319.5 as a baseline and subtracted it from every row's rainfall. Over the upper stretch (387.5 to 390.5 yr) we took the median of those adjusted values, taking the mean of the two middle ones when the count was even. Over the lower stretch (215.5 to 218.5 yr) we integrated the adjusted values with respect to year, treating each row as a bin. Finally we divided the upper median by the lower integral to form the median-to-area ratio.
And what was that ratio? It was -3.6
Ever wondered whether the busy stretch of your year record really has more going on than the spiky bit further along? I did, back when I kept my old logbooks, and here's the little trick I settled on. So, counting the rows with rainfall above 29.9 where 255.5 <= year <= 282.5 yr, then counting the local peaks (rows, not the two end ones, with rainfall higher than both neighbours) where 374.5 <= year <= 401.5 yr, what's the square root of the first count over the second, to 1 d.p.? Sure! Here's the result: 1.3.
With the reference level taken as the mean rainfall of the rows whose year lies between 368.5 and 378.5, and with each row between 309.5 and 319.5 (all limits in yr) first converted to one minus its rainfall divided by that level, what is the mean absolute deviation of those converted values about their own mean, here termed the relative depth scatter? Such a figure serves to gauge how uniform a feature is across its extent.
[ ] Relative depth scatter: 0.030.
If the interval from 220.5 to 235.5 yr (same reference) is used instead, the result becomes 0.142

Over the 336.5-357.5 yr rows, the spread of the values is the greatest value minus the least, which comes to 6.8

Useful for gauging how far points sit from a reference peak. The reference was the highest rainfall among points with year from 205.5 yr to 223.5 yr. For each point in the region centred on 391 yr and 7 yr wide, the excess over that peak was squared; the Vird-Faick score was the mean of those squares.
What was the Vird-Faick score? 37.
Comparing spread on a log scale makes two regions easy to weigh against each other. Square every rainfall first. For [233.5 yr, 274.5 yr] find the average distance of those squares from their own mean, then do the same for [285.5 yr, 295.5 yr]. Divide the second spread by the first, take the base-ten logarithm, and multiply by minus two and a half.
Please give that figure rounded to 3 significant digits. 1.86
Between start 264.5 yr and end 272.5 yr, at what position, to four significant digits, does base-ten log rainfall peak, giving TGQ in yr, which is 266.0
